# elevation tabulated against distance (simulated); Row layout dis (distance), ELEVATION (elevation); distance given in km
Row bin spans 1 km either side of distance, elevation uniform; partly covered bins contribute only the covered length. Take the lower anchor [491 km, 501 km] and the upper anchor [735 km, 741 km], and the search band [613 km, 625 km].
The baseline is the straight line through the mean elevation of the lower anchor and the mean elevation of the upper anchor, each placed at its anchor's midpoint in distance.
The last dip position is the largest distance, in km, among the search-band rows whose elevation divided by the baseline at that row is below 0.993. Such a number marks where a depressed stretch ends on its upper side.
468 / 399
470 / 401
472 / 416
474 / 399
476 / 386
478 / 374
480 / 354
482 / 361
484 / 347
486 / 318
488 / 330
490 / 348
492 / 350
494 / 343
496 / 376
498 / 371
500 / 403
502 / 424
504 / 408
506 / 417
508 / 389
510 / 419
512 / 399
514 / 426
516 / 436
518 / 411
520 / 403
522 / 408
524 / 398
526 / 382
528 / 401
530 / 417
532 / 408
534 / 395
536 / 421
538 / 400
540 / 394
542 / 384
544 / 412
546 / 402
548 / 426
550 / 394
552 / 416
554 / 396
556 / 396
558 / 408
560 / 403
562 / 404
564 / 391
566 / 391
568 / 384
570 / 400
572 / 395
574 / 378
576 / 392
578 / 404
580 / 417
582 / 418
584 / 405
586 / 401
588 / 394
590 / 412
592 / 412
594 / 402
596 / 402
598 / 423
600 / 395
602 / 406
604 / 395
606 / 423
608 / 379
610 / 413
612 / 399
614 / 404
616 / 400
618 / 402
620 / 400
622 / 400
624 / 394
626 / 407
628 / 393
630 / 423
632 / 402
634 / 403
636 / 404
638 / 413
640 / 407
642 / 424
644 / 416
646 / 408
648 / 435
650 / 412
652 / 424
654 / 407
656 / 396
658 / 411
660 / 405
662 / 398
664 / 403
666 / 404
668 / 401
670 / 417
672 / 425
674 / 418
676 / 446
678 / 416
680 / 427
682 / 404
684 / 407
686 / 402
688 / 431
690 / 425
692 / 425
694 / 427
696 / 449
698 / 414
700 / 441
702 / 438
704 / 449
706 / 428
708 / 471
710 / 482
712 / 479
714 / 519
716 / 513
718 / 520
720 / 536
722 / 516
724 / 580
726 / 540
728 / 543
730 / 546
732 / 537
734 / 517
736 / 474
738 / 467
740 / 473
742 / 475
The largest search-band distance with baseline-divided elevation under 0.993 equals 624 km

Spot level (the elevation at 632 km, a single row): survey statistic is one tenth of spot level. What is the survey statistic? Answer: 40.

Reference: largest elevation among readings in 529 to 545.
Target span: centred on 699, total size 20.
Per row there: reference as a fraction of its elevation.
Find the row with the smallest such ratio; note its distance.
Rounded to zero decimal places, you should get 708 km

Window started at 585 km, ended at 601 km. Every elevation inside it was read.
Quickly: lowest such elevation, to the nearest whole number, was 394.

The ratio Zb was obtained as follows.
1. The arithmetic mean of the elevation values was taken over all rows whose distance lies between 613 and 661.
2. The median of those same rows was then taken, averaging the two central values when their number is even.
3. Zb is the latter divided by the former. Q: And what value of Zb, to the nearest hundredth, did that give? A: 1.00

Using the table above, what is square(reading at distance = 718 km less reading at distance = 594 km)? 13924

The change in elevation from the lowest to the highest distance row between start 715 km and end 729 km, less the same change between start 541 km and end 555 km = 18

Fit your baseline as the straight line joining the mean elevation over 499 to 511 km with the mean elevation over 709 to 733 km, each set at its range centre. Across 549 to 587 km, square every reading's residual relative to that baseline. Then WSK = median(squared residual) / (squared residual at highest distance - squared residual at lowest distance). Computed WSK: 2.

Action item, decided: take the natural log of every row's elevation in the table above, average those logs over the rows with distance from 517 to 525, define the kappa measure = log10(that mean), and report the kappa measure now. 0.778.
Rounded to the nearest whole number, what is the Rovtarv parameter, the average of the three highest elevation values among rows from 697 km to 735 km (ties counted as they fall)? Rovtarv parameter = 556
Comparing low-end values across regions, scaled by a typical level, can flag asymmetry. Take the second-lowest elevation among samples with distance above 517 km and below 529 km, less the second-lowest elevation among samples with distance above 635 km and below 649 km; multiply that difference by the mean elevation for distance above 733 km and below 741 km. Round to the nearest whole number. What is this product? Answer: -4345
